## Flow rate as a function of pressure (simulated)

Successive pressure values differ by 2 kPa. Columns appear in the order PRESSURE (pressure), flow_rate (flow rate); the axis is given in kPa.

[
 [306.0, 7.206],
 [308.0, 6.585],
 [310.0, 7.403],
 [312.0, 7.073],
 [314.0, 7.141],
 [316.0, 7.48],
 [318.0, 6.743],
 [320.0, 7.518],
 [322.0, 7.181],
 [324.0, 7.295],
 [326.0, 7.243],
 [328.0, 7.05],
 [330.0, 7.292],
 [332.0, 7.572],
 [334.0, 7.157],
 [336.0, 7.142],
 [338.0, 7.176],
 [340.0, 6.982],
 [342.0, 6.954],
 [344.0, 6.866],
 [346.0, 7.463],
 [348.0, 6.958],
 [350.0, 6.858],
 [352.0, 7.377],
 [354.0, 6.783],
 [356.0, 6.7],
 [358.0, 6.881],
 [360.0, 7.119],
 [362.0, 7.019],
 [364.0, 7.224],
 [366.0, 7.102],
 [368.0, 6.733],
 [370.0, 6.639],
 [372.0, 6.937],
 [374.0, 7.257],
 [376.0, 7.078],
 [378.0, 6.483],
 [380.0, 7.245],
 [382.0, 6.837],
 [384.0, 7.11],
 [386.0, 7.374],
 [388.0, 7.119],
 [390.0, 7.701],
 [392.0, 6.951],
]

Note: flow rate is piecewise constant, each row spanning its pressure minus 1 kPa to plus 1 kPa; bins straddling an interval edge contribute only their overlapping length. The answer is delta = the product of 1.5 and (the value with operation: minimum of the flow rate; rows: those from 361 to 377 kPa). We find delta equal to 10.0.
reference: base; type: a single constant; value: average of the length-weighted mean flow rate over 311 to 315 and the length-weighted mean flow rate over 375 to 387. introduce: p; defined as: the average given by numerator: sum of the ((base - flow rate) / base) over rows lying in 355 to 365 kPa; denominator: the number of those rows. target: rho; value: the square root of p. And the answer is 0.10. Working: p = 0.011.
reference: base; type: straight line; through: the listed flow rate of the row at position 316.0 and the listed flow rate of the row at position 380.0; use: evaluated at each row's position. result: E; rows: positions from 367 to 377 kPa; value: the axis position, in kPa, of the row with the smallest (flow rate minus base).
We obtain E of 370.0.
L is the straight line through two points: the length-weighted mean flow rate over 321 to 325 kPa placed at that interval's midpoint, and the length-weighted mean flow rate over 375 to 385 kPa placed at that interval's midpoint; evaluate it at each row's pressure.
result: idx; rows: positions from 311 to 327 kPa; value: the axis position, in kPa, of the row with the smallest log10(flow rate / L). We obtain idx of 318.0 kPa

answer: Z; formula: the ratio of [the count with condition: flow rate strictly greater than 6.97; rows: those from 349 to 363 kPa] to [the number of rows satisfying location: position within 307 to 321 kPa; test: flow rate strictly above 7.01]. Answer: 0.6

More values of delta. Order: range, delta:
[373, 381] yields 9.7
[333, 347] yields 10.3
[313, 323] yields 10.1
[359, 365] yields 10.5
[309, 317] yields 10.6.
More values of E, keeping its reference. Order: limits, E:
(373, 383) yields 378.0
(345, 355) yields 354.0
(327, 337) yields 328.0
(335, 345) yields 344.0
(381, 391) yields 382.0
